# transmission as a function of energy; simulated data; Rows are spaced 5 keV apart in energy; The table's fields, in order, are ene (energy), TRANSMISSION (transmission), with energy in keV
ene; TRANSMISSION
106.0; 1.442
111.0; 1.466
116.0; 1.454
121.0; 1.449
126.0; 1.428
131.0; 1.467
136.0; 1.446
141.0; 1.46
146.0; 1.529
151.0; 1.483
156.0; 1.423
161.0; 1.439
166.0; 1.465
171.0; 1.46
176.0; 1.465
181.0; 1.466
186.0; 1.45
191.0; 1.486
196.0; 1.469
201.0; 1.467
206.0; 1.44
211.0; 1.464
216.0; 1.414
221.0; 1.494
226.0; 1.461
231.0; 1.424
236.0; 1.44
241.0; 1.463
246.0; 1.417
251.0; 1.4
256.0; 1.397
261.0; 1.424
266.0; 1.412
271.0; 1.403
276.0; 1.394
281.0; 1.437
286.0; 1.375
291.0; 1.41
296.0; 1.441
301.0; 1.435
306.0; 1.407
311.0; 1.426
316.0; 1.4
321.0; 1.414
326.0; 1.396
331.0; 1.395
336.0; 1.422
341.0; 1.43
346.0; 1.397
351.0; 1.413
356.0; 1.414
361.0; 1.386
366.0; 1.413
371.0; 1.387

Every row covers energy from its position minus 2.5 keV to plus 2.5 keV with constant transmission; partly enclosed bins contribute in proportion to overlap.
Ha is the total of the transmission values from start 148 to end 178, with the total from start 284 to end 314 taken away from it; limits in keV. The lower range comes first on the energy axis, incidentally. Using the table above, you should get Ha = 0.24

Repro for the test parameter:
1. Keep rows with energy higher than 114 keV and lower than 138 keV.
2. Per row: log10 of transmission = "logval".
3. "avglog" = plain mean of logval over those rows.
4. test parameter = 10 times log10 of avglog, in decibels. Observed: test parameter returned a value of -7.93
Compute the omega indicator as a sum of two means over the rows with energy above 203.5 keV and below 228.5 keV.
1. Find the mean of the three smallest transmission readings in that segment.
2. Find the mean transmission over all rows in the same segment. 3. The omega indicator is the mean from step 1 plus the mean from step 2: 2.89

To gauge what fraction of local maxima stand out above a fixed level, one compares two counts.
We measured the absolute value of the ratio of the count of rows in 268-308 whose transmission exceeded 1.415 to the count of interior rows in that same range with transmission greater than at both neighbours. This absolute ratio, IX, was 1.5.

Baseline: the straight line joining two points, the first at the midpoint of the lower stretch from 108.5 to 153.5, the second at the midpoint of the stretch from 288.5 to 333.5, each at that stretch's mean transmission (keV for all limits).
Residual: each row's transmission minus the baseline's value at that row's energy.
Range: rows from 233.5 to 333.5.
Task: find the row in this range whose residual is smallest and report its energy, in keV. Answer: 286.0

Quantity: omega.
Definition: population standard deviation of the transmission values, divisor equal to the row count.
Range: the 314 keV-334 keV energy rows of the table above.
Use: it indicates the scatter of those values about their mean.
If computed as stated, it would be 0.008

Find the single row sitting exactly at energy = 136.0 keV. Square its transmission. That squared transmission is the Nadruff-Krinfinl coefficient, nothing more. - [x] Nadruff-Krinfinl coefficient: 2.09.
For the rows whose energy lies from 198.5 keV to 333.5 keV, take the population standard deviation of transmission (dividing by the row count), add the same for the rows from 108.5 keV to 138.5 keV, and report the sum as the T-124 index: 0.0407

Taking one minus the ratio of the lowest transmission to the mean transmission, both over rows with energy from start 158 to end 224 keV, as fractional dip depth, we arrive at 0.031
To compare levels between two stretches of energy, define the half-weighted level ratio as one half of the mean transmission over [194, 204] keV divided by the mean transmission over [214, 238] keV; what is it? 0.507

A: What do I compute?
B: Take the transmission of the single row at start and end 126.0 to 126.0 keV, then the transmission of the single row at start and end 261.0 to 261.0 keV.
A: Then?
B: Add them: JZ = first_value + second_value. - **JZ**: 2.85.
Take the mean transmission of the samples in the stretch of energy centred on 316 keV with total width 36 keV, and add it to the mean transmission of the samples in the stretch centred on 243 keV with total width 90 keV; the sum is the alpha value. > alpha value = 2.84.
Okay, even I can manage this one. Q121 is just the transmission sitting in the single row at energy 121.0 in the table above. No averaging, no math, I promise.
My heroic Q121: 1.449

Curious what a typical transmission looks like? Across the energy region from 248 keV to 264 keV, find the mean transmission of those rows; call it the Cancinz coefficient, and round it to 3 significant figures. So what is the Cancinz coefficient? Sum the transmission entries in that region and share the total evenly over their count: 1.41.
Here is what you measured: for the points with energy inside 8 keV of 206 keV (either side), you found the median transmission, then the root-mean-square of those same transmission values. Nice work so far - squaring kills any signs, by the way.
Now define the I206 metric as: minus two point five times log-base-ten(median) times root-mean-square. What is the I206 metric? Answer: -0.603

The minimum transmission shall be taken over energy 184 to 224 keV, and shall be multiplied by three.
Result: 4.24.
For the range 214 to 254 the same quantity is 4.20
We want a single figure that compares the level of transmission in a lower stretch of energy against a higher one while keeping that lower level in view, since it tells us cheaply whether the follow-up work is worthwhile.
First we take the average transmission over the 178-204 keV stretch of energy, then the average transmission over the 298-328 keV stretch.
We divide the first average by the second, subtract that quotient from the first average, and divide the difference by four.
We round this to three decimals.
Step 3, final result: 0.107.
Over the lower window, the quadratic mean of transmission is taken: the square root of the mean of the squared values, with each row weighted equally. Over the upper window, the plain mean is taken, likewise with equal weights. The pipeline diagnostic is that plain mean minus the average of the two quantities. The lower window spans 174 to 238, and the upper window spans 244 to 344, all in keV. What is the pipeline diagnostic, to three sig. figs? -0.0227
